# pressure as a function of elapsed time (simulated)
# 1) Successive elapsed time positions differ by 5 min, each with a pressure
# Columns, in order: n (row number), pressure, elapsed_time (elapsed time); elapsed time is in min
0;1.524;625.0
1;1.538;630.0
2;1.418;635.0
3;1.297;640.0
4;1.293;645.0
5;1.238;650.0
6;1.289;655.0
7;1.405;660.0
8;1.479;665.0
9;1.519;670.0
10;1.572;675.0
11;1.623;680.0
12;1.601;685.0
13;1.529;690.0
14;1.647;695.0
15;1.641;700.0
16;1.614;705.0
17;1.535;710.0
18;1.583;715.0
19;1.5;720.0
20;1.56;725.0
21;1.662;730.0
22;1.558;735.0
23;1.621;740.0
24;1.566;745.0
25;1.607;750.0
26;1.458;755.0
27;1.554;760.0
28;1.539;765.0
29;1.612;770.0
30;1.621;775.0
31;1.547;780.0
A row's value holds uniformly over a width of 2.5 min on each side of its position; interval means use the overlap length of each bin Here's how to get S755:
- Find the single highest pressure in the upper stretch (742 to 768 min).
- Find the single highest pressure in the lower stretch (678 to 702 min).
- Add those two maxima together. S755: 3.25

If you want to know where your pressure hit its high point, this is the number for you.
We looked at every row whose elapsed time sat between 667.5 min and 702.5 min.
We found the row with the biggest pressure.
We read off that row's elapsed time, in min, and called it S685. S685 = 695.0 min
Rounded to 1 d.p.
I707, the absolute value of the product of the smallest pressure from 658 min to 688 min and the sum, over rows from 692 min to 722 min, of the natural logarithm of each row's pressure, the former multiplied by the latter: 3.9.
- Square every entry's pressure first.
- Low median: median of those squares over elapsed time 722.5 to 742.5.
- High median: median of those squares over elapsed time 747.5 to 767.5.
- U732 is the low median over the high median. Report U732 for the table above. 1.06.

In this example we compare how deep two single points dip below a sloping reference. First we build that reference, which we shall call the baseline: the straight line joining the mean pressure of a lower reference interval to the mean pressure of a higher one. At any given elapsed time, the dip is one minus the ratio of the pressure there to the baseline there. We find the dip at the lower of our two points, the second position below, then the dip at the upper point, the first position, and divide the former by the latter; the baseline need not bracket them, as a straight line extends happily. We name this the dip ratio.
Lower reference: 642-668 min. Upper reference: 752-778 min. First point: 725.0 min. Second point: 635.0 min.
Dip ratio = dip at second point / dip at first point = 1.6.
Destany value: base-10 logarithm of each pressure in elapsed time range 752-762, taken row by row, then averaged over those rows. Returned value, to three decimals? 0.178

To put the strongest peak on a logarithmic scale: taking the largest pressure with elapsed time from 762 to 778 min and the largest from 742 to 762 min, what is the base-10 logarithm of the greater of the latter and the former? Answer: 0.210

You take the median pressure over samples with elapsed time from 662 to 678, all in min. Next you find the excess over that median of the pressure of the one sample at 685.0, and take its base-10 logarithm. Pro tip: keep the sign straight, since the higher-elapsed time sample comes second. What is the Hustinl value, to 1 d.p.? -1.1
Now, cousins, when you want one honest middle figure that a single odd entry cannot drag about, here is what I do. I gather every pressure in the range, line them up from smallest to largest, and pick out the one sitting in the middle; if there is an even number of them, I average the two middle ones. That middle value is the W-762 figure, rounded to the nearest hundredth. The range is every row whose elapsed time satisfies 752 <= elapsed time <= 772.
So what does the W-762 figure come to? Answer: 1.55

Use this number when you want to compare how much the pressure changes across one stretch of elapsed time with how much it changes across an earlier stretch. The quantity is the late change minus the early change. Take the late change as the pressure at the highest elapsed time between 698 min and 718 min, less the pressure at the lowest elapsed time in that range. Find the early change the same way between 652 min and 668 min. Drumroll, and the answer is -0.25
